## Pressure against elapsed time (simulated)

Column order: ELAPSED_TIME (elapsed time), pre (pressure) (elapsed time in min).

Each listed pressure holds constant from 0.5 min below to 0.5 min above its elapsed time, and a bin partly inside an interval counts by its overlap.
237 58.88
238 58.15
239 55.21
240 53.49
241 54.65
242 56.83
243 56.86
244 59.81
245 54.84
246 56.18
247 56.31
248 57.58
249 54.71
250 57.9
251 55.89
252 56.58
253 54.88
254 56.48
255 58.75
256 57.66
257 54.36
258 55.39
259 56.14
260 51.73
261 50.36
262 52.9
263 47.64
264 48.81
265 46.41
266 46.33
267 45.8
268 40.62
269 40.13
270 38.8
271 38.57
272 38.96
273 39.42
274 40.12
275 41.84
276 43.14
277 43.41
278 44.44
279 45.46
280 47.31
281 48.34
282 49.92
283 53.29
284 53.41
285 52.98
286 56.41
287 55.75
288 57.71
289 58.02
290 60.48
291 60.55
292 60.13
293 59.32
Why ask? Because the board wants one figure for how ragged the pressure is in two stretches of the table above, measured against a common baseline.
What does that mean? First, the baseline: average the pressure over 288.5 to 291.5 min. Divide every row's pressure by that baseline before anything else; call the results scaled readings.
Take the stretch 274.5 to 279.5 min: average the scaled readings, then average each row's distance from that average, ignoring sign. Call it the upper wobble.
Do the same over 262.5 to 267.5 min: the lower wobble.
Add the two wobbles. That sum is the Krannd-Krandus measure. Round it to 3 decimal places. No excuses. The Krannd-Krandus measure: 0.034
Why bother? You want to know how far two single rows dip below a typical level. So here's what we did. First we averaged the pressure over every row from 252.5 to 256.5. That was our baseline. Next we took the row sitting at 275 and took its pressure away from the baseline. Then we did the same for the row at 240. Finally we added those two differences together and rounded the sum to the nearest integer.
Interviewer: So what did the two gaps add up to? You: 19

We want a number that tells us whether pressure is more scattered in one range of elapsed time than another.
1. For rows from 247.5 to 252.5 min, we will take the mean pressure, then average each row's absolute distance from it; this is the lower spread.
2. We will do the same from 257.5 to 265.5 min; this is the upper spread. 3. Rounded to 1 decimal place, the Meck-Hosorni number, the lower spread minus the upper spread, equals -1.9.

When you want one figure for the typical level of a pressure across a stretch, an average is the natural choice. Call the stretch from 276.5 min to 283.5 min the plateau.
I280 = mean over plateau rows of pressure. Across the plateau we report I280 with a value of 47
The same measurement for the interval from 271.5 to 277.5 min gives 41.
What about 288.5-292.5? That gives 60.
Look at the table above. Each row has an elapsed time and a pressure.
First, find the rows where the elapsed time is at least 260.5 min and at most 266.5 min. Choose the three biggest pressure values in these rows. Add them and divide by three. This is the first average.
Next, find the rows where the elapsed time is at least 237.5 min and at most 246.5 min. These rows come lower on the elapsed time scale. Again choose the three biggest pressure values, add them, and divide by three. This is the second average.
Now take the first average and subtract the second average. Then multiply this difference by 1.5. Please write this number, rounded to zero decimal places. -11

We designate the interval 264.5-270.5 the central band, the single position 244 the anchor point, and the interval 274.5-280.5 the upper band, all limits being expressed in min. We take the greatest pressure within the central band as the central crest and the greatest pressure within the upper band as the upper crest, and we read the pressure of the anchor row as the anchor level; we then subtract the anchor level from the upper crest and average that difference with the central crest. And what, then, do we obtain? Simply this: 17.0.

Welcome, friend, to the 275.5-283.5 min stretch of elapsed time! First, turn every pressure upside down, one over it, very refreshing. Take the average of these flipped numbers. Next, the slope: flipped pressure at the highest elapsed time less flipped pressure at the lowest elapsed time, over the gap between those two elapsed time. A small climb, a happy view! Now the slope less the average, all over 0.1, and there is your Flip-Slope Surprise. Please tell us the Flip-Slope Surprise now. -0.220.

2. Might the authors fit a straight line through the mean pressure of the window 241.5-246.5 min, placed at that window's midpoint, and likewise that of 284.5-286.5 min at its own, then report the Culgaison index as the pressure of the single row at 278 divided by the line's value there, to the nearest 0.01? 0.81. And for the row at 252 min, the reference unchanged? 1.00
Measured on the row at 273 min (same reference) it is 0.71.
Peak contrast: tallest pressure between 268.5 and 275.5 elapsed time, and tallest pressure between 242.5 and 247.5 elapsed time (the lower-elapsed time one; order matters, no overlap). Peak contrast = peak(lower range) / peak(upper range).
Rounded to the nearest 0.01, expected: 1.43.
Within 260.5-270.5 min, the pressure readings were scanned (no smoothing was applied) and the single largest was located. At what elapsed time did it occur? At 262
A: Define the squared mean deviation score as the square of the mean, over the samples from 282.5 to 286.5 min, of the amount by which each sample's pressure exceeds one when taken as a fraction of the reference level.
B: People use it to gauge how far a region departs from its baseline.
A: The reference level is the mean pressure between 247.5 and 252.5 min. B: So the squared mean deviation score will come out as 0.0020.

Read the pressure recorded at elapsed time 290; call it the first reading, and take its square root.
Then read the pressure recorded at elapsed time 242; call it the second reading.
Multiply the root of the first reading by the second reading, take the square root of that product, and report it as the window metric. 21.0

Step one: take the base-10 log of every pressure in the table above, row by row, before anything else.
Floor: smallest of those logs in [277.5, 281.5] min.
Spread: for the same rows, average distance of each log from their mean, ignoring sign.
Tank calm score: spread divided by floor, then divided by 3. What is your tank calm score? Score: 0.0027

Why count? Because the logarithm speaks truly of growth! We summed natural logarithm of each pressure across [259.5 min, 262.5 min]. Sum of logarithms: 12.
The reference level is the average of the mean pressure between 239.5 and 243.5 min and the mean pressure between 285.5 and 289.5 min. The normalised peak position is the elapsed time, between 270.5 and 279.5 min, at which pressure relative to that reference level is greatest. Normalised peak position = 279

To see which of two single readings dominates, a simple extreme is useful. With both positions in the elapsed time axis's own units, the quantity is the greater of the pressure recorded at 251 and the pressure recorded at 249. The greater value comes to 56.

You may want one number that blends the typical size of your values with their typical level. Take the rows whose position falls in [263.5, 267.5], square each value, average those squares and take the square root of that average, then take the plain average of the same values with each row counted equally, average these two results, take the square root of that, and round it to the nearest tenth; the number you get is 6.8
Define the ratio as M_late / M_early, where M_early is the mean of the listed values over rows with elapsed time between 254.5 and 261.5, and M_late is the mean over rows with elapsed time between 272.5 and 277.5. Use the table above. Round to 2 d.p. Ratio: 0.76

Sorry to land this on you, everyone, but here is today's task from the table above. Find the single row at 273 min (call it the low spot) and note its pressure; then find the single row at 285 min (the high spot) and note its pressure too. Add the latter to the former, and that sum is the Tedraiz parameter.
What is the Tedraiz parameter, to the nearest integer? 92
